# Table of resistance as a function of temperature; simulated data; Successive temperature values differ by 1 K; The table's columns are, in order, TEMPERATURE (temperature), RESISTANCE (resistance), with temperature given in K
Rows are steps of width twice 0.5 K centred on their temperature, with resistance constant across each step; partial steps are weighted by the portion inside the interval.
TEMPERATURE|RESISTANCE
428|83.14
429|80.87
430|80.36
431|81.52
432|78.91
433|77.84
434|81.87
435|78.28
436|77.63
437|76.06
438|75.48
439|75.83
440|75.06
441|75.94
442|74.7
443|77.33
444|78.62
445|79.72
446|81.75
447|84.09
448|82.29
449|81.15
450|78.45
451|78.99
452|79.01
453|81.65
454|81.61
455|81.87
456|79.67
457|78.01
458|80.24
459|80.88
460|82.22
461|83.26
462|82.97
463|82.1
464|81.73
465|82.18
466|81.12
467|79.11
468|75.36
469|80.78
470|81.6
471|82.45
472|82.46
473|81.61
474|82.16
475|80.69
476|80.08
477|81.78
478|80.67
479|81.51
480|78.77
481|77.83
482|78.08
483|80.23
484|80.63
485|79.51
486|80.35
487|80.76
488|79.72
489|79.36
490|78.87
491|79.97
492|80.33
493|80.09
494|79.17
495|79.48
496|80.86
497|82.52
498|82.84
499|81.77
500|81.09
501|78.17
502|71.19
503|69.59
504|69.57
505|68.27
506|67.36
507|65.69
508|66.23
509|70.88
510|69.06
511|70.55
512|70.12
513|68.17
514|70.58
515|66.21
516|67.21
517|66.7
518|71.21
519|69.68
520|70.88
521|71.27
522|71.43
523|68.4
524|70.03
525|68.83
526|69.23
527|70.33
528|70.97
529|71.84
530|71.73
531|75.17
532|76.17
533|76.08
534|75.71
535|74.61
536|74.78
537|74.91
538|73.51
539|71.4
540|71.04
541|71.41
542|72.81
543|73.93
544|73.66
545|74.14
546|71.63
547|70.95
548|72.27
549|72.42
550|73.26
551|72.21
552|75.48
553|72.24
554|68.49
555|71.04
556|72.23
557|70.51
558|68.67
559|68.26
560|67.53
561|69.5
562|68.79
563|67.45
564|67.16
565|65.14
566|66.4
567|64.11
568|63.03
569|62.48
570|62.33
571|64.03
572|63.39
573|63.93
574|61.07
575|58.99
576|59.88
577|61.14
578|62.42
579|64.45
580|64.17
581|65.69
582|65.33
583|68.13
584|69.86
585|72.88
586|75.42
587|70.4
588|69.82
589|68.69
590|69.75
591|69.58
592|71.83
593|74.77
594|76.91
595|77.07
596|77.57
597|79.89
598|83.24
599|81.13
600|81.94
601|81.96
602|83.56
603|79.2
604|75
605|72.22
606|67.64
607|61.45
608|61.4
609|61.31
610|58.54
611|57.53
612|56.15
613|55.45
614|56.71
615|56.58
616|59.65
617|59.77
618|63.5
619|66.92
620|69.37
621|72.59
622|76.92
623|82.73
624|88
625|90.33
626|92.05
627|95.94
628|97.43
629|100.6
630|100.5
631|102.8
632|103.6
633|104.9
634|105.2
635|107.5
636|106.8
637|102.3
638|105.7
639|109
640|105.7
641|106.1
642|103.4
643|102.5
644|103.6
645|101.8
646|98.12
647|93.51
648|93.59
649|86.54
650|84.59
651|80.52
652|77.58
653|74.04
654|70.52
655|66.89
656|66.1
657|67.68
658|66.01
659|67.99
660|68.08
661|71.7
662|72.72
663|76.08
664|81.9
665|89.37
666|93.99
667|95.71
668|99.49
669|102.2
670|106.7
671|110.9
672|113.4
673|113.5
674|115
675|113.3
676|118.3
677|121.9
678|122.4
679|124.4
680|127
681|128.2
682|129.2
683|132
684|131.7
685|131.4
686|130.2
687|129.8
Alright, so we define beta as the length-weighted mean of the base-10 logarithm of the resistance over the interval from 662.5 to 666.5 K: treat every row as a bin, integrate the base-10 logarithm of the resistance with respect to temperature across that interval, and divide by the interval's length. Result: 1.93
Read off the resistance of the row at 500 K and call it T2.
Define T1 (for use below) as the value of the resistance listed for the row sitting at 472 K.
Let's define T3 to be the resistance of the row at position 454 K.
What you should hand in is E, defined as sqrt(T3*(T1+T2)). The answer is 116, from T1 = 82.46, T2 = 81.09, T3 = 81.61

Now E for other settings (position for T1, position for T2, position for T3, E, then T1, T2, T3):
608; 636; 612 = 97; 61.4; 106.8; 56.15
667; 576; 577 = 98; 95.71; 59.88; 61.14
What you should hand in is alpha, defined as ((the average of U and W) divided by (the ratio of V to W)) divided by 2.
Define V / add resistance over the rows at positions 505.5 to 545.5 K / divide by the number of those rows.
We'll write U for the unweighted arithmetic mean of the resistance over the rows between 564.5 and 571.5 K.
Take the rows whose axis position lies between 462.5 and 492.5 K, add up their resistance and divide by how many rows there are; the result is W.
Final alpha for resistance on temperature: 41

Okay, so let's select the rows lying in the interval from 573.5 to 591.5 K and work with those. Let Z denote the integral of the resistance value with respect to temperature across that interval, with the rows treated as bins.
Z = 1198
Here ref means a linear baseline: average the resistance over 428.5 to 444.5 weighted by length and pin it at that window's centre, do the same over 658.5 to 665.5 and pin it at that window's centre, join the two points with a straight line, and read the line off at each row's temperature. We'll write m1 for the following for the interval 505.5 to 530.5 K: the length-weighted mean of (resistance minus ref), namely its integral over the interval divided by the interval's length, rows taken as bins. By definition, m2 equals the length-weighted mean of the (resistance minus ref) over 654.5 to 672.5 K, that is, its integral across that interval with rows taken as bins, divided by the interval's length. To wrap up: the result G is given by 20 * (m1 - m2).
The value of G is -330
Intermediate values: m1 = -8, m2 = 9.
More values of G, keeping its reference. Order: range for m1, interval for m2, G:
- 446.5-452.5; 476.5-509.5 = 56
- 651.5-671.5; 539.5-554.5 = 203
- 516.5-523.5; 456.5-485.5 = -204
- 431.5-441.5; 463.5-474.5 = -81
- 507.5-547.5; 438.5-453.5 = -135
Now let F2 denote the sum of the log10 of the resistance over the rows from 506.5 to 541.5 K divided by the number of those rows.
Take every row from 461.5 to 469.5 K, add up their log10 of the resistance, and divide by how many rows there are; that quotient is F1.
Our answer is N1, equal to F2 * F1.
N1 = 3.53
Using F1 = 1.91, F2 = 1.85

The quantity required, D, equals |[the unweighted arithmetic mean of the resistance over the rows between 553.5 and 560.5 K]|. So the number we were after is 70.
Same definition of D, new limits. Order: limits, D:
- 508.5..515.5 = 69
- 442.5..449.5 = 81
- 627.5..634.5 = 102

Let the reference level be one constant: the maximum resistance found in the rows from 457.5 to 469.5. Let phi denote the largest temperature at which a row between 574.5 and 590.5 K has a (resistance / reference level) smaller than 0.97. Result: 590 K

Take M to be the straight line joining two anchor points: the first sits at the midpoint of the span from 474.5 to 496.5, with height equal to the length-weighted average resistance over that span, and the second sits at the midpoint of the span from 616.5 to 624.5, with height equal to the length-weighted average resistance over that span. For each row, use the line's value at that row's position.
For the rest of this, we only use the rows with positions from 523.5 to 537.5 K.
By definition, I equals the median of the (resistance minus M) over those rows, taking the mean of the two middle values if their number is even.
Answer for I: -4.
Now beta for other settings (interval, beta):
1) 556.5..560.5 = 1.84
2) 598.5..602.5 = 1.91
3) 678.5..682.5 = 2.10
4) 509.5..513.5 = 1.84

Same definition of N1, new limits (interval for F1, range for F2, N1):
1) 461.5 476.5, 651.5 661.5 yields 3.52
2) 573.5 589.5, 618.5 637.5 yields 3.57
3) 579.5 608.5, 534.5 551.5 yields 3.47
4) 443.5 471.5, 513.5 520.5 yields 3.51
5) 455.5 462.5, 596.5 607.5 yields 3.60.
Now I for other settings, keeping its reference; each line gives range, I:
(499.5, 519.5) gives -9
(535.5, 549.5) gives -4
